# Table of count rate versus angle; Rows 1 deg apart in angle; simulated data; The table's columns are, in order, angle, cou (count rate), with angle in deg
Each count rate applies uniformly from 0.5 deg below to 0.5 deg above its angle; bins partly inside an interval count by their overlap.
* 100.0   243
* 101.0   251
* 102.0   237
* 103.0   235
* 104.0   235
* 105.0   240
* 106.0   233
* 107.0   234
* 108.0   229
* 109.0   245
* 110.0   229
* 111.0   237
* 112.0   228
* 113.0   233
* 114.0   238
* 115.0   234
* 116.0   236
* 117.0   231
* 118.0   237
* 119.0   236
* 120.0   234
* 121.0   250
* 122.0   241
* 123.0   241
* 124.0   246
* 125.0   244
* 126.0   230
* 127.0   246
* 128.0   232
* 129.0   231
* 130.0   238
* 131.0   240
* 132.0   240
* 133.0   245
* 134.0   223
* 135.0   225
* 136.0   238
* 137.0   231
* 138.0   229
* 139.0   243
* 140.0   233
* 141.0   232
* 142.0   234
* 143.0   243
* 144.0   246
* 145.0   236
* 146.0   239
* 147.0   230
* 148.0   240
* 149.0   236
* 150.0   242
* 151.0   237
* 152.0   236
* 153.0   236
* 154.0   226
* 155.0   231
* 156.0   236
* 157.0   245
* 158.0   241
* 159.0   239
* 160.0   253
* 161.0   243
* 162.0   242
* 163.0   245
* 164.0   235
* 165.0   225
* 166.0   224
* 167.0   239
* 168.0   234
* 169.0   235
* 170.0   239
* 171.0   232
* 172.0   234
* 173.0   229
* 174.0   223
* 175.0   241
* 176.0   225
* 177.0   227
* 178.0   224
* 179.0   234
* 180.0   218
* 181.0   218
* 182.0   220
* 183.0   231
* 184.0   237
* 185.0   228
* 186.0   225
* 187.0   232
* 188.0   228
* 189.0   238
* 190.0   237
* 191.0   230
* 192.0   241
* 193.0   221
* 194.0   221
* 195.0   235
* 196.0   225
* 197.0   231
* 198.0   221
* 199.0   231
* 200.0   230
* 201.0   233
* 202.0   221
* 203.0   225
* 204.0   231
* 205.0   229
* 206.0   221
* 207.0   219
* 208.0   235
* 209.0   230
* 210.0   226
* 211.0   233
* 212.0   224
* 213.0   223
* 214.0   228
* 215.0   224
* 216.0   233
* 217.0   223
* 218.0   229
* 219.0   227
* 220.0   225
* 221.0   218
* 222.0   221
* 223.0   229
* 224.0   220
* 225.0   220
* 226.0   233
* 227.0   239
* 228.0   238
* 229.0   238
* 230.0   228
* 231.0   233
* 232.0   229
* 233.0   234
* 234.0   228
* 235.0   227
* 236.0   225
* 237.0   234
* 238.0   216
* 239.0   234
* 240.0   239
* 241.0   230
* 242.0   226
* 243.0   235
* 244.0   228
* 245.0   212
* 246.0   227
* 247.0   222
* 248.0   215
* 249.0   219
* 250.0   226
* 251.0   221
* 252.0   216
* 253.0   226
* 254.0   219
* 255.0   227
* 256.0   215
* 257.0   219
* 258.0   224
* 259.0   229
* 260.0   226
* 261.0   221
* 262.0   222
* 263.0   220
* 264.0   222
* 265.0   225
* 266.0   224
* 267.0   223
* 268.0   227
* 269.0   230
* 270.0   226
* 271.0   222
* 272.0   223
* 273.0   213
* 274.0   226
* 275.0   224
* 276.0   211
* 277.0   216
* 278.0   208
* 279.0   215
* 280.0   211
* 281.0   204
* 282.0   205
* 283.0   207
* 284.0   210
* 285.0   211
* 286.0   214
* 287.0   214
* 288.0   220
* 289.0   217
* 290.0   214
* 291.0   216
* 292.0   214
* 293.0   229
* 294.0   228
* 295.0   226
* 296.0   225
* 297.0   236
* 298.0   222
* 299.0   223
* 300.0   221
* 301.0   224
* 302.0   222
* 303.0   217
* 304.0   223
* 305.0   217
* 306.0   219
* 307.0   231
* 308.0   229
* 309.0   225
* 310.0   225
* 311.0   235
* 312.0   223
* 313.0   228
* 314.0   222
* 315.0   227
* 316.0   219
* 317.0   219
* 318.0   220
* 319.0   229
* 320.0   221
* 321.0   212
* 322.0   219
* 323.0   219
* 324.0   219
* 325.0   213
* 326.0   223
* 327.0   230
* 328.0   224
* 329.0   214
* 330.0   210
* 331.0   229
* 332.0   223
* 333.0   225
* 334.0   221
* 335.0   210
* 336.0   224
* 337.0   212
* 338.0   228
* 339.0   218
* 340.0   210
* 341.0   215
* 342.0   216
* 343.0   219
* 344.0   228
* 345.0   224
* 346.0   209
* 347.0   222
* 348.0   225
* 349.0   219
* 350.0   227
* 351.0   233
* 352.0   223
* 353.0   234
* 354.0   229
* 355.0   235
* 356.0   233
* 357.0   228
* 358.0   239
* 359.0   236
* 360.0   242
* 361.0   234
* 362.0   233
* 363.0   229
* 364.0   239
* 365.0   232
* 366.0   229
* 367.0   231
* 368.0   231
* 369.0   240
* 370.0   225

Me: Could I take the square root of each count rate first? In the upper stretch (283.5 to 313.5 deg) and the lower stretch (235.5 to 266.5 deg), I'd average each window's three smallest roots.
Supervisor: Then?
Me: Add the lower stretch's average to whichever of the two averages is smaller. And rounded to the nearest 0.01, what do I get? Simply 29.18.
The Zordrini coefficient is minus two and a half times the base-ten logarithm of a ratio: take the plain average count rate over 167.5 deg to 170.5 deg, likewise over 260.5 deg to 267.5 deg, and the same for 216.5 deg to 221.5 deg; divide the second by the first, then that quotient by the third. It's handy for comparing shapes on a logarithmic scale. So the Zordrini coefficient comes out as 5.94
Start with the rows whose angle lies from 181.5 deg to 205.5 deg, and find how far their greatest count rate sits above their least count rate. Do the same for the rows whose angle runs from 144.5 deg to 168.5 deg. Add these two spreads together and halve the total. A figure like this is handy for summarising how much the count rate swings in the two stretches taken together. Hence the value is 25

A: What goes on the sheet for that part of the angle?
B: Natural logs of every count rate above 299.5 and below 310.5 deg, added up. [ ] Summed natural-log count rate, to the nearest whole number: 59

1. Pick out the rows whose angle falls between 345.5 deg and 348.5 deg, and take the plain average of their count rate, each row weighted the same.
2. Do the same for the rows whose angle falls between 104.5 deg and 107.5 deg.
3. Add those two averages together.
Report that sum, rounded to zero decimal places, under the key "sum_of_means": 454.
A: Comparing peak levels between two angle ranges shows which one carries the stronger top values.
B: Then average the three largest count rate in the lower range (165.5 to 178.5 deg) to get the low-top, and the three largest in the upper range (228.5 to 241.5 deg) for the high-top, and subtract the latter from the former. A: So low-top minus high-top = 2.7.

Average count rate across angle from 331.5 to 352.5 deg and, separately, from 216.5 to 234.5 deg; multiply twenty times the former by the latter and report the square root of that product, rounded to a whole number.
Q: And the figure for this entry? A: 1004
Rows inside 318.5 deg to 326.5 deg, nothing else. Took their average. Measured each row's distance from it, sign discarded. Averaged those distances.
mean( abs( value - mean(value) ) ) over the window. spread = 3.72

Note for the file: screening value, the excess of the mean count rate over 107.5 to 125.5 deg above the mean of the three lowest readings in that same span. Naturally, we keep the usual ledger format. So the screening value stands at 8.5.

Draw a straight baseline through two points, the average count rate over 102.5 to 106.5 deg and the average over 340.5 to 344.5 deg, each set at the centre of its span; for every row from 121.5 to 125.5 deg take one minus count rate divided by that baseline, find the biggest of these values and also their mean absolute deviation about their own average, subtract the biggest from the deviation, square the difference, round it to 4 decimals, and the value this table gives 0.0013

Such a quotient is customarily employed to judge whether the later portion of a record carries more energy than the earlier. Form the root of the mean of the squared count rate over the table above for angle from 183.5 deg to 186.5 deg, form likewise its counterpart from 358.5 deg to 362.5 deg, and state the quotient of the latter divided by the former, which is 1.03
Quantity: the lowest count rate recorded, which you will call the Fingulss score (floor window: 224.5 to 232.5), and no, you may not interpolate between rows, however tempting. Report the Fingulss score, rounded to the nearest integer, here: 220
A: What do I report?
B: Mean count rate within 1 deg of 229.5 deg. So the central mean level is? 233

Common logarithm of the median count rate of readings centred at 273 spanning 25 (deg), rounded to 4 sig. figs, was 2.344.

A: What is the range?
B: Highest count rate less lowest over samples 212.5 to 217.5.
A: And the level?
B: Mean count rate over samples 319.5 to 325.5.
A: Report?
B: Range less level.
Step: -207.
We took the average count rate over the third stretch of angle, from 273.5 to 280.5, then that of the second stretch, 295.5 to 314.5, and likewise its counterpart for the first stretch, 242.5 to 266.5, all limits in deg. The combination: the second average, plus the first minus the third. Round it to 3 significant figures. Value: 231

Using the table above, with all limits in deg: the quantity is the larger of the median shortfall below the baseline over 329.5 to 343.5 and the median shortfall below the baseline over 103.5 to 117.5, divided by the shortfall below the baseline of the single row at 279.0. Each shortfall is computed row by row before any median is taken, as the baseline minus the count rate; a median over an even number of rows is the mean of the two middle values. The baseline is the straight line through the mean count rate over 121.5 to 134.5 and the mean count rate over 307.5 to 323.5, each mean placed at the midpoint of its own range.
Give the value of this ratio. 0.5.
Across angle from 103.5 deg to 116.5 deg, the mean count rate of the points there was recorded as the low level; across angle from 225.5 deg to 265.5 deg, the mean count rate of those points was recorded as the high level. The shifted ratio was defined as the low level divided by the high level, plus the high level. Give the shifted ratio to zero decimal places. 227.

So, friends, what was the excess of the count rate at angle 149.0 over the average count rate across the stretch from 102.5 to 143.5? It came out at 0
